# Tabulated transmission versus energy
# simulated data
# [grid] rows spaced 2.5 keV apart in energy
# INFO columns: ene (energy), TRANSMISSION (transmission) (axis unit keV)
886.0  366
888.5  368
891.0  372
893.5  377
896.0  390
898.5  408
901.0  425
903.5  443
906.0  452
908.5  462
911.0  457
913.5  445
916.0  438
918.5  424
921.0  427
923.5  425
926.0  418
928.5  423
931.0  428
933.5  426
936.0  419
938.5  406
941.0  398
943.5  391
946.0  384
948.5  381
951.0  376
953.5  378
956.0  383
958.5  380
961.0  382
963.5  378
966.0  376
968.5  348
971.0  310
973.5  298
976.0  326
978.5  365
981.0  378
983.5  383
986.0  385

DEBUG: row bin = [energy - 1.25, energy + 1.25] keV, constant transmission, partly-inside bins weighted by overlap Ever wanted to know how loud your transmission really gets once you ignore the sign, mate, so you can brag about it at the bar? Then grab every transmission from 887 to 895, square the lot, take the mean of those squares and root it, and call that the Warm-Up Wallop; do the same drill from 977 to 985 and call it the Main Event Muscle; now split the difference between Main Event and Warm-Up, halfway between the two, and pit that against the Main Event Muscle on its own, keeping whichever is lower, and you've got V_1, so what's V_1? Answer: 374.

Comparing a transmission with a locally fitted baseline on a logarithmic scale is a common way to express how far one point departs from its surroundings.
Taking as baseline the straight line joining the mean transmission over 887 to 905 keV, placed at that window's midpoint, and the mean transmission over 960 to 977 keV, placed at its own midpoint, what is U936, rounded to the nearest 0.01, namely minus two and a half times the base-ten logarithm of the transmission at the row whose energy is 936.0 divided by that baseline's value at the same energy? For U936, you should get -0.14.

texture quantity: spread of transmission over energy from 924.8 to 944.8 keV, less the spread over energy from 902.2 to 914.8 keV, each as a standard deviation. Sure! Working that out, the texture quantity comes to 6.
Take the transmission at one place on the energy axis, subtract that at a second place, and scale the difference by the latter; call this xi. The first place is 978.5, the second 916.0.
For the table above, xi -0.17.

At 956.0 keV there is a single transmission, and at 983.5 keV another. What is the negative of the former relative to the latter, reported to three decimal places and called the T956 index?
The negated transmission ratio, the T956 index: -1.000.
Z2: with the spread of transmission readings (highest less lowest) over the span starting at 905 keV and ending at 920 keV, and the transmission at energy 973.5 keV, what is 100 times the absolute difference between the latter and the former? 26000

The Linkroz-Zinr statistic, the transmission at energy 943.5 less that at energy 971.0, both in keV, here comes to 81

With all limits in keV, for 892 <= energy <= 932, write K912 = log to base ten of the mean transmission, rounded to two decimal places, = 2.63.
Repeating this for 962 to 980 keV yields 2.54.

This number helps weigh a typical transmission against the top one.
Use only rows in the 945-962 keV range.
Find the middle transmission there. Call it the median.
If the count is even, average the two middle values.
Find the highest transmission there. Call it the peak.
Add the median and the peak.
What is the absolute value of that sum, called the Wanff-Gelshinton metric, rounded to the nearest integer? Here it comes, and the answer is 765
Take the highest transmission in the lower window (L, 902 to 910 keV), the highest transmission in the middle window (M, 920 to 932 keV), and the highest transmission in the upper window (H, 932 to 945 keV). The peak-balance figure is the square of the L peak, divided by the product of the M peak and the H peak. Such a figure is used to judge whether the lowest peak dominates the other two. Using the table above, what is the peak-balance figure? 1.17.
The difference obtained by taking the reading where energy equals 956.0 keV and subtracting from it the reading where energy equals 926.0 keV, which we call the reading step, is -35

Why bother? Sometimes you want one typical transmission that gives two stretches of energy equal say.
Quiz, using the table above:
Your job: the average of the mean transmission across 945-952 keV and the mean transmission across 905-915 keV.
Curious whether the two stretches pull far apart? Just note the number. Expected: 417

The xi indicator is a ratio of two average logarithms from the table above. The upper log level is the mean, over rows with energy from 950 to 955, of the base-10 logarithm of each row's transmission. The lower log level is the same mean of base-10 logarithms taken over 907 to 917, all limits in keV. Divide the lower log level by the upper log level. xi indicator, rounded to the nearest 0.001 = 1.030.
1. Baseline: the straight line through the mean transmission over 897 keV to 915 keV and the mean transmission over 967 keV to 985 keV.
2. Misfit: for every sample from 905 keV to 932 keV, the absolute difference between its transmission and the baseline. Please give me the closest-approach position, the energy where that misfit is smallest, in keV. 918.5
